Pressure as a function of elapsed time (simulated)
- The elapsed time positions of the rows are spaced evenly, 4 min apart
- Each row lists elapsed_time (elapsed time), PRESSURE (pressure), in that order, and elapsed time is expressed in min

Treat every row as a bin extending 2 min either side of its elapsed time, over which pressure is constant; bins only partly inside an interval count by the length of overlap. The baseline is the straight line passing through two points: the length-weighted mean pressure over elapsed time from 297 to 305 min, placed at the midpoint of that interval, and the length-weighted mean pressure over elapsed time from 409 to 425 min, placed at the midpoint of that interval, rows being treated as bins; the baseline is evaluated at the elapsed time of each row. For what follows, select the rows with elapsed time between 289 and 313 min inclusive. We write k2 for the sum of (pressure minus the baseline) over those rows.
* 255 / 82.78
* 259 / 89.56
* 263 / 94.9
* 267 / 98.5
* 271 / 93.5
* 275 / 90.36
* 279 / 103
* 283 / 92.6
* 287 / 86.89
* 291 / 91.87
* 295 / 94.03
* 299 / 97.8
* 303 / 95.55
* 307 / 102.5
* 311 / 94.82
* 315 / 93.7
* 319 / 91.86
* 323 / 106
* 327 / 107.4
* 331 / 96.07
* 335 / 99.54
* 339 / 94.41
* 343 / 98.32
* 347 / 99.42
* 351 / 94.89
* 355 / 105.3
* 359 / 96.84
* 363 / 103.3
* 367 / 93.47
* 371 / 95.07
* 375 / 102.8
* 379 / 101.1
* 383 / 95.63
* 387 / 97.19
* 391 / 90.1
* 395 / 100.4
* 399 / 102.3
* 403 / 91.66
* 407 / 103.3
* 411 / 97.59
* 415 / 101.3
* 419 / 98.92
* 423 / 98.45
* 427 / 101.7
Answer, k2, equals -3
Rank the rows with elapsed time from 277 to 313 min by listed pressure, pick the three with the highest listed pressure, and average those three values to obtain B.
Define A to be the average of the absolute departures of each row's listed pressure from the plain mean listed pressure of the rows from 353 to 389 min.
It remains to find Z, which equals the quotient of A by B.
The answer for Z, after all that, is 0.0366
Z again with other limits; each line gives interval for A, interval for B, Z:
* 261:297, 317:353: 0.0311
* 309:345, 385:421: 0.0417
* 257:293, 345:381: 0.0343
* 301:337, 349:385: 0.0450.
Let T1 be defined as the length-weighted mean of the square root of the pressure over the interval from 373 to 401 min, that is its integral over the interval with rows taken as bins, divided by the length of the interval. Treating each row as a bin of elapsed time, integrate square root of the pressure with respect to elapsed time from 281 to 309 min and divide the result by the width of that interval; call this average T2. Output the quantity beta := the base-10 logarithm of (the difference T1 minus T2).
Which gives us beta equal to -0.7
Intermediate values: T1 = 9.9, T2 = 9.7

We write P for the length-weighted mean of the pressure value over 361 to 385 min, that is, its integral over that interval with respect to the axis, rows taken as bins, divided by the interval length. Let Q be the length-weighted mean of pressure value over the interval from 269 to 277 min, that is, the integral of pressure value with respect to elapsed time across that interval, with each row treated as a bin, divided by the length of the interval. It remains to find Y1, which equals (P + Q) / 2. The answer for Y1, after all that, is 95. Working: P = 99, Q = 91.9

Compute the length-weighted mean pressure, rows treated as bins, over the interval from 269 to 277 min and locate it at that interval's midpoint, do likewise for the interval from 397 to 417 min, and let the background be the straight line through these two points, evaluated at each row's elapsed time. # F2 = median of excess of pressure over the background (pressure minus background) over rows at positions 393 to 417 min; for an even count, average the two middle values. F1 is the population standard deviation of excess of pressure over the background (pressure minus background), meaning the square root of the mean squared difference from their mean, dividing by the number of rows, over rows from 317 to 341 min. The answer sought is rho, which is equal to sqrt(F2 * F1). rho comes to 3.2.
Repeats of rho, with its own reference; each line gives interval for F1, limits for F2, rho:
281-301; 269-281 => 2.4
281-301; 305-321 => 0.7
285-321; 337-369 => 2.3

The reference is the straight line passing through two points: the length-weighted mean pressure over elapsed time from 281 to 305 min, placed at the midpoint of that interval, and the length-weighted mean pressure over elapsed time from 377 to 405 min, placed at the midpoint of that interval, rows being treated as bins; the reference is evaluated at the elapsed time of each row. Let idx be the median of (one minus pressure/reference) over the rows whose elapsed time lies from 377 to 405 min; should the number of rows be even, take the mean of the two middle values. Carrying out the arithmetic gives -0.004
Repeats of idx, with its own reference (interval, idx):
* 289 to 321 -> -0.010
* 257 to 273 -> -0.023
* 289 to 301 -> -0.009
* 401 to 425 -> -0.006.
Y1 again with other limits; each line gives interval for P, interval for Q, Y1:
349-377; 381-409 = 98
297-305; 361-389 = 98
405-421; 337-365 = 100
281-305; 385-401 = 95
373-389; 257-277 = 96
